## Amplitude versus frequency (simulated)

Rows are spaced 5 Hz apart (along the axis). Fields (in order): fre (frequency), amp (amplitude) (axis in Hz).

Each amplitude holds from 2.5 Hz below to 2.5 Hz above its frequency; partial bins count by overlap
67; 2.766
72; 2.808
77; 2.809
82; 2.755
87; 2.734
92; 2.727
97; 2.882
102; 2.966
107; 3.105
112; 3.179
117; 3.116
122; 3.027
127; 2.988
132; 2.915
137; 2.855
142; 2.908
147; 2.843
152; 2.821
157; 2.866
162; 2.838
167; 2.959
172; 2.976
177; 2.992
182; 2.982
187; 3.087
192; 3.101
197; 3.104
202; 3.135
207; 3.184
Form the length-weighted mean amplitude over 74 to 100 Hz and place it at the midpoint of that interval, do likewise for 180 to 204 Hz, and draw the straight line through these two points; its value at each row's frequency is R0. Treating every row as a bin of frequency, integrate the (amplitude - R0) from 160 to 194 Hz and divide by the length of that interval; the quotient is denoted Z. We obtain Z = -0.05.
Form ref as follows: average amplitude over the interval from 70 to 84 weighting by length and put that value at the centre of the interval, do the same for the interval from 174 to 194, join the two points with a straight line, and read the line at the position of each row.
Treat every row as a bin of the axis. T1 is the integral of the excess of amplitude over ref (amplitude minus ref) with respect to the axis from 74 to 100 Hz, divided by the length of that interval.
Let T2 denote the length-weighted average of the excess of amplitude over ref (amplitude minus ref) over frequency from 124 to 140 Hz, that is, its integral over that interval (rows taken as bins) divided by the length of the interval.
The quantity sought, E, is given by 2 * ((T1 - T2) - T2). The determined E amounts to -0.1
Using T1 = -0.029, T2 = 0.00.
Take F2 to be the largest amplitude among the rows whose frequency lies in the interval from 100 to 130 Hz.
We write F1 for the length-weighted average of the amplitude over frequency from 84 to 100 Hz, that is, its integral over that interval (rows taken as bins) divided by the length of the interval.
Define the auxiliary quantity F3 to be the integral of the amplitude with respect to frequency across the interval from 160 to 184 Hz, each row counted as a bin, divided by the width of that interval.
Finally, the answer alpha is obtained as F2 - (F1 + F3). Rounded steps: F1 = 2.79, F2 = 3.179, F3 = 2.95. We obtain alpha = -2.56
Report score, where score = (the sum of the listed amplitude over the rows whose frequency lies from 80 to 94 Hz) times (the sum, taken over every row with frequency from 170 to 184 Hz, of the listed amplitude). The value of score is 73.5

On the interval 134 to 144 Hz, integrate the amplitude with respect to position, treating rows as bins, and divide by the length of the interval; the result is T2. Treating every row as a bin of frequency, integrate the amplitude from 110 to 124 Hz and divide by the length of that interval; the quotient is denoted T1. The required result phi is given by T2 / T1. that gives 0.93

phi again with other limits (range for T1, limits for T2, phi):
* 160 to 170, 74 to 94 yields 0.95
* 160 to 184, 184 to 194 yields 1.05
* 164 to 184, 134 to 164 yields 0.96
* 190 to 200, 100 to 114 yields 0.99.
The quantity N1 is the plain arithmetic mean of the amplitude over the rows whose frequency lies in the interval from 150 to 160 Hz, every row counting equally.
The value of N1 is 2.84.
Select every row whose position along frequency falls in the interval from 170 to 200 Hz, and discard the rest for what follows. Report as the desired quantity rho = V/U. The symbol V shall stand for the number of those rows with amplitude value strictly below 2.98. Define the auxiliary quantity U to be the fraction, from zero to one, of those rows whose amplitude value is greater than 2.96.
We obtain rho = 1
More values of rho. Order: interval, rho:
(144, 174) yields 36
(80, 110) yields 15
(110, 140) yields 3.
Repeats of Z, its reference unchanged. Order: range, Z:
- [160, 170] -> -0.10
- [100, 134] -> 0.17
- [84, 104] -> 0.02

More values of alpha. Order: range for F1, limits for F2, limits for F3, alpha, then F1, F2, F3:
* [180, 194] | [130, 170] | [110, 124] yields -3.21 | 3.06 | 2.959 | 3.11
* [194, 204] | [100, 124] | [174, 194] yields -2.98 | 3.12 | 3.179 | 3.04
